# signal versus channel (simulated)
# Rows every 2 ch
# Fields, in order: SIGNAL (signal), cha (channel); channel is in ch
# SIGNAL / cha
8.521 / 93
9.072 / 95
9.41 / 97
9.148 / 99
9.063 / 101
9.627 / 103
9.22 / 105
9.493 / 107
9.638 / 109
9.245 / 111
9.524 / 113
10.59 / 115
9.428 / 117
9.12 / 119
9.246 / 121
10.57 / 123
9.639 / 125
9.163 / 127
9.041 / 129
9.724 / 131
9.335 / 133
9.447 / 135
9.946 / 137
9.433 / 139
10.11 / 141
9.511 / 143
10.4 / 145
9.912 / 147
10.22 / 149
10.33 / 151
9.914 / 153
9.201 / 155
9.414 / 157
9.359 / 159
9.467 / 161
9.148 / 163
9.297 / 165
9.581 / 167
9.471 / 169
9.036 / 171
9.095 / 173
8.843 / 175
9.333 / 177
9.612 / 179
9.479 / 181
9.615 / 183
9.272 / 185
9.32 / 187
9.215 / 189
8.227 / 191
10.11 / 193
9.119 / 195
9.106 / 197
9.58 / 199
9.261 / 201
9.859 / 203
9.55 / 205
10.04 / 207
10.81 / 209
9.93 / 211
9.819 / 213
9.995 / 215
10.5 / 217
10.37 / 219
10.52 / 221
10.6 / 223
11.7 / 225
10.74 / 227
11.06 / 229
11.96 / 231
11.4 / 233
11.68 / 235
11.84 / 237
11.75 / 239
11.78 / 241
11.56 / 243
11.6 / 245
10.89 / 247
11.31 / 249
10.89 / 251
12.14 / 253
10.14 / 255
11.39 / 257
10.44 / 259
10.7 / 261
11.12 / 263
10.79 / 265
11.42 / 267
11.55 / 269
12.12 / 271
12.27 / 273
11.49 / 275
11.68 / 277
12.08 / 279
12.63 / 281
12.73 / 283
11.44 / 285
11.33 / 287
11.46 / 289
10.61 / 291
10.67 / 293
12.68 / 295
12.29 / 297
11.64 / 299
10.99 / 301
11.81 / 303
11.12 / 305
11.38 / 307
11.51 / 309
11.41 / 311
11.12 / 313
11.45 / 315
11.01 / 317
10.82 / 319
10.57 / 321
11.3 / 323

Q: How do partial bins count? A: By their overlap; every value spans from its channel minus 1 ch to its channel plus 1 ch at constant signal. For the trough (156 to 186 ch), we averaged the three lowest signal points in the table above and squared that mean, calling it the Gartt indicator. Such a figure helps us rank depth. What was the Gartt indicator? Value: 81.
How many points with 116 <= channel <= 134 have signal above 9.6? 3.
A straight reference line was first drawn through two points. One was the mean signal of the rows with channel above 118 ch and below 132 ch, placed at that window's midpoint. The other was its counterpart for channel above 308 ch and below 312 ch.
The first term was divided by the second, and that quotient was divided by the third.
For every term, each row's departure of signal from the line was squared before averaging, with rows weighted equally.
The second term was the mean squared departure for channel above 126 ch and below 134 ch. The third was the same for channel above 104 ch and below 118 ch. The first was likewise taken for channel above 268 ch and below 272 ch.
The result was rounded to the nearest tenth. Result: 26.7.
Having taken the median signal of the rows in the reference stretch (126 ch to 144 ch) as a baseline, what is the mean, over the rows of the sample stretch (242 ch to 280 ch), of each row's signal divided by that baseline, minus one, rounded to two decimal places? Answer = 0.20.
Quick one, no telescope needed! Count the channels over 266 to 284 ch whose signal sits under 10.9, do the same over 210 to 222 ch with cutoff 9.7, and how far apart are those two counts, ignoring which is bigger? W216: 0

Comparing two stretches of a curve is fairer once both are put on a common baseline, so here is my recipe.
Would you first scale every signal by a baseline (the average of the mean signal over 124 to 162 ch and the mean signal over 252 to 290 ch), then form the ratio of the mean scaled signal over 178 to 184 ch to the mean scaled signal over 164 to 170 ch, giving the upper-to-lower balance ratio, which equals 1.01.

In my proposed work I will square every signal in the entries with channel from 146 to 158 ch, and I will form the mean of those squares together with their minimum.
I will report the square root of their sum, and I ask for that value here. 13.5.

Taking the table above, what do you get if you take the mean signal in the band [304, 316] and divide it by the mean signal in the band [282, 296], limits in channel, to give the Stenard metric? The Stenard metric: 0.98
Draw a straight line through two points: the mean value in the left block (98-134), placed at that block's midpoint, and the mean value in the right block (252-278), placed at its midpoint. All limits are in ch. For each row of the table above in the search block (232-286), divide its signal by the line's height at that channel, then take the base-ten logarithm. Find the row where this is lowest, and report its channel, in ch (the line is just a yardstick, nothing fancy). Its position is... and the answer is 255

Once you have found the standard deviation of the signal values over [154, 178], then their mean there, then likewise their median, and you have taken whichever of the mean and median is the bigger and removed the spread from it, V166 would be 9.1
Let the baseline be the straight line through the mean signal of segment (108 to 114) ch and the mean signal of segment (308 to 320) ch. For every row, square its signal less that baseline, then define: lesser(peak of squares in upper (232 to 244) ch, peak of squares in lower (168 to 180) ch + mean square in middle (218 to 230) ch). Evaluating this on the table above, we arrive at 1.6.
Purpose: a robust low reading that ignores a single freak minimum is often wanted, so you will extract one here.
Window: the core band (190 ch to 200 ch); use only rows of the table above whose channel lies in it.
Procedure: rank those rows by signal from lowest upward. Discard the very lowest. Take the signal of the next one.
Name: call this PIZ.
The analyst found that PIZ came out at 9.106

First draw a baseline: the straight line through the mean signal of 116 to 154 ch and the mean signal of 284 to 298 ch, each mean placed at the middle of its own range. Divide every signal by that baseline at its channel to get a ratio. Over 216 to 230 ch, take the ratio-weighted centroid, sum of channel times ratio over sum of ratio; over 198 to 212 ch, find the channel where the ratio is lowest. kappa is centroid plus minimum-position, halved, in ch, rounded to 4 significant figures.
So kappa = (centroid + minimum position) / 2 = 212.0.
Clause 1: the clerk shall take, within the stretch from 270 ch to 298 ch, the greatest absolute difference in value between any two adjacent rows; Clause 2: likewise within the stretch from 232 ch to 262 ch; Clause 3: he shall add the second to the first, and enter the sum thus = 4.0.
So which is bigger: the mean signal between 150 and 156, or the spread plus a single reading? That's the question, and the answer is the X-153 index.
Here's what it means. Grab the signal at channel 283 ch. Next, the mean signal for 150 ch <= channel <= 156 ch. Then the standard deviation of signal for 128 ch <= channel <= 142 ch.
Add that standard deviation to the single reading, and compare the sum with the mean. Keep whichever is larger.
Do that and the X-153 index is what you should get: 13.1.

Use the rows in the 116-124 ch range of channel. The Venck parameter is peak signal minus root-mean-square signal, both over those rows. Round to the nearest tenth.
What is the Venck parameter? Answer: 1.0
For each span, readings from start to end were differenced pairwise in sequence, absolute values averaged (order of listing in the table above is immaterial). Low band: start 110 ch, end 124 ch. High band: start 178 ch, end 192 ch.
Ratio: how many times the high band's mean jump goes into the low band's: 2.4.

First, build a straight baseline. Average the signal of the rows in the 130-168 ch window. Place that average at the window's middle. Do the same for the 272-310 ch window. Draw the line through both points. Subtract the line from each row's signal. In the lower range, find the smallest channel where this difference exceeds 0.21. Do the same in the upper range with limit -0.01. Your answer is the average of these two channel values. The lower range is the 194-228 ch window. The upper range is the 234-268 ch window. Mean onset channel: 222 ch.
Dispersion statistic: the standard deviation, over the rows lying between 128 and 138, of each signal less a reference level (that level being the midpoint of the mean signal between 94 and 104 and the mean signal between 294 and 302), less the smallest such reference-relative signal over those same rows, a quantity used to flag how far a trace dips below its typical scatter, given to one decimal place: 1.9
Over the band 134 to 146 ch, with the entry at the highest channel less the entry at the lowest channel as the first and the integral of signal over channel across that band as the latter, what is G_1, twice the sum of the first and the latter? 237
